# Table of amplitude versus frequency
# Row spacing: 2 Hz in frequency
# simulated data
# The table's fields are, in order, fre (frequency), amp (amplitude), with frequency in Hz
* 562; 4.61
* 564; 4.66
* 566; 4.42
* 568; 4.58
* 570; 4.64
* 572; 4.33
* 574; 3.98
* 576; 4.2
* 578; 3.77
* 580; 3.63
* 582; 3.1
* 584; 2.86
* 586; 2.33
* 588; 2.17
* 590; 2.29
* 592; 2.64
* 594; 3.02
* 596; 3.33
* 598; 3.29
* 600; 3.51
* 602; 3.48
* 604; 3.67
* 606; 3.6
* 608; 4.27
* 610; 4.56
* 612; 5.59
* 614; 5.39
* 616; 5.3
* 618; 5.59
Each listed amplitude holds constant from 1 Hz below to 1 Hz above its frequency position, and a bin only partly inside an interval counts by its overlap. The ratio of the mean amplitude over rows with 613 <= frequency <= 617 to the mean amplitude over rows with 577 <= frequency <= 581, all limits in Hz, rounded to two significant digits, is 1.4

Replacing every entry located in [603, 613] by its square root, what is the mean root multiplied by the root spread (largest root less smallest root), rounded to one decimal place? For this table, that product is 1.0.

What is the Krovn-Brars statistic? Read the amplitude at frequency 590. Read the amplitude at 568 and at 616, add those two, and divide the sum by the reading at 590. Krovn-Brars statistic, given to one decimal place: 4.3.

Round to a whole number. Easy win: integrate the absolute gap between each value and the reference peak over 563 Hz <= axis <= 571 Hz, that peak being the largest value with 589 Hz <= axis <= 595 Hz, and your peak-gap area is 12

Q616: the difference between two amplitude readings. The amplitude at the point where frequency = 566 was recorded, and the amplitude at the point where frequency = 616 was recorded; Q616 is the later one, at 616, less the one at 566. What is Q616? 0.9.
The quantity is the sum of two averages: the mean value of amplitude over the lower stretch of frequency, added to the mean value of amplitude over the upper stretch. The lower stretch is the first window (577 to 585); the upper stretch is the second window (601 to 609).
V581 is 7.1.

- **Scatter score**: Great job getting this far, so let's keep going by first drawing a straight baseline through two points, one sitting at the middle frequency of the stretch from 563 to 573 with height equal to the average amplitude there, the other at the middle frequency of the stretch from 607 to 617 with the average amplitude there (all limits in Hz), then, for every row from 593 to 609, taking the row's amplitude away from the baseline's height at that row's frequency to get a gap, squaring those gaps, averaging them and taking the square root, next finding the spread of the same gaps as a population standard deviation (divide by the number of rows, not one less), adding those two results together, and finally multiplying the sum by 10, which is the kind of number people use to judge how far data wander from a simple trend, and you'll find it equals 17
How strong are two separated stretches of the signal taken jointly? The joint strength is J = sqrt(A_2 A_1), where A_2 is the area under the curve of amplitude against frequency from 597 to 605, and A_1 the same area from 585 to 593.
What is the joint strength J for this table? 22.9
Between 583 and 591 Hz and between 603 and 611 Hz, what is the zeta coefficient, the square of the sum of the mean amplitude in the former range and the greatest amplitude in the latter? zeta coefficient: 49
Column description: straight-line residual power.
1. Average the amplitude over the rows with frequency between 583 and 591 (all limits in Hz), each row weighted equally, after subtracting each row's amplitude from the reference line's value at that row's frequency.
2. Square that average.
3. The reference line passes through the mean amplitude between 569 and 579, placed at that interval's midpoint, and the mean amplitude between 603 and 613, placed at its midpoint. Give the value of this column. 3.4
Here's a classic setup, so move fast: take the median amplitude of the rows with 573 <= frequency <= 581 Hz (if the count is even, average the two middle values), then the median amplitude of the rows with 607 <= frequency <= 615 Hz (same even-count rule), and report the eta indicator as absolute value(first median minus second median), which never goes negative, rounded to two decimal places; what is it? 1.10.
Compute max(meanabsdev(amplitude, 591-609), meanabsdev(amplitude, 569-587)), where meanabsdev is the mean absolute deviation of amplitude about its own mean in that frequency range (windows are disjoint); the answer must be 0.59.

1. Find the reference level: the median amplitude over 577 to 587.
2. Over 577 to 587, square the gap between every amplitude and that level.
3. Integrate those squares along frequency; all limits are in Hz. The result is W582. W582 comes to 2.8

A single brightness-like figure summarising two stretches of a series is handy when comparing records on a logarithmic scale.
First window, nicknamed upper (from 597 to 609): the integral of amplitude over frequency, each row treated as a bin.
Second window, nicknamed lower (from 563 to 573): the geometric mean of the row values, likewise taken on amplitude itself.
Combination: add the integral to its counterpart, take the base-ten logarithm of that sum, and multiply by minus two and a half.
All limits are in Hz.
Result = -4.2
